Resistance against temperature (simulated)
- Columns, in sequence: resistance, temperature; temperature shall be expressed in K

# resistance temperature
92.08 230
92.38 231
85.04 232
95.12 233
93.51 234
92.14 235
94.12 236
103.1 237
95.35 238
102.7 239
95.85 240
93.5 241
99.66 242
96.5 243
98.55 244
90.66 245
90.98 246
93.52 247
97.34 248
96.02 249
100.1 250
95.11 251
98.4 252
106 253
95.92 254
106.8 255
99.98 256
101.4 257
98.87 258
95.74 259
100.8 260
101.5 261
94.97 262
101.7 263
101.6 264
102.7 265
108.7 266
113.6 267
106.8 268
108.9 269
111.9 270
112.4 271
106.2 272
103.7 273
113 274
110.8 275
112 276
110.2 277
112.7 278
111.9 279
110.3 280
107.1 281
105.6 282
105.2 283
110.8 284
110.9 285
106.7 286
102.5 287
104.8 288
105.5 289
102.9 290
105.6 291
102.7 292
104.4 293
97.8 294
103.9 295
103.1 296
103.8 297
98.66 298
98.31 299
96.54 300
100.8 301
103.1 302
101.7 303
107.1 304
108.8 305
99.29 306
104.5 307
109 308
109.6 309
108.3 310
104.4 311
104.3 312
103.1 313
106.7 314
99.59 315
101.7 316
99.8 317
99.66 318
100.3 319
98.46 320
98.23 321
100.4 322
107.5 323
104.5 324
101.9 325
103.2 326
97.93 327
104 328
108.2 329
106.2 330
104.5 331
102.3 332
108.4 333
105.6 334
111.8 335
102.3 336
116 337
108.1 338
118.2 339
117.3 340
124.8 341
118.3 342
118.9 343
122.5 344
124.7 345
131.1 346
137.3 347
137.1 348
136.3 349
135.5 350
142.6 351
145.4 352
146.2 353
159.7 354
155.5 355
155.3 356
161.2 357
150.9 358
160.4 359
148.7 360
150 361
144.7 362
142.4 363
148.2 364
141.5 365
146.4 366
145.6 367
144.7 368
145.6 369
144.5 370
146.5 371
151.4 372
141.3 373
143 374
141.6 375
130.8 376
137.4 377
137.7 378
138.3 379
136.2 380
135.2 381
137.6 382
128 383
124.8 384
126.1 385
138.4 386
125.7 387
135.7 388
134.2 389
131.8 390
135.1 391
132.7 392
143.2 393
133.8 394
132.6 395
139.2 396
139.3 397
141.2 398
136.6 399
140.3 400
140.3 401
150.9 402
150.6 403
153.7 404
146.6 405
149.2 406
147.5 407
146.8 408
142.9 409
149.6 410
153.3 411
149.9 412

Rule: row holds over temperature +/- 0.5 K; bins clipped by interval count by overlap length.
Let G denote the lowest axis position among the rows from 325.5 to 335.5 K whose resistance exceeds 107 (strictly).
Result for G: 329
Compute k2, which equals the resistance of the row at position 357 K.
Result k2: 161.2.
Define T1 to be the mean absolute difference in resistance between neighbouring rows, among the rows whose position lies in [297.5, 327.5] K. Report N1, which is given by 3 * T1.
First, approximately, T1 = 2.8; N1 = 9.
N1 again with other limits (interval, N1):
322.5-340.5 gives 15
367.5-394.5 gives 14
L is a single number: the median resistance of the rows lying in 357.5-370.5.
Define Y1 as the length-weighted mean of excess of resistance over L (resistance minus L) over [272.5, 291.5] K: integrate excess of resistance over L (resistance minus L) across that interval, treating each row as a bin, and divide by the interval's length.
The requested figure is -38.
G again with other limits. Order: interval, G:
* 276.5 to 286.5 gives 277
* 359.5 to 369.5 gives 360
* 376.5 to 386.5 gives 377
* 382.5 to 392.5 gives 383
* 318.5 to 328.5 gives 323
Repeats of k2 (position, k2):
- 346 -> 131.1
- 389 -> 134.2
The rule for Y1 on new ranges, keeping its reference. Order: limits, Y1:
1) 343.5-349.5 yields -14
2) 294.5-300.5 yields -45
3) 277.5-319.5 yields -41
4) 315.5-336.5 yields -42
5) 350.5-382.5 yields 0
